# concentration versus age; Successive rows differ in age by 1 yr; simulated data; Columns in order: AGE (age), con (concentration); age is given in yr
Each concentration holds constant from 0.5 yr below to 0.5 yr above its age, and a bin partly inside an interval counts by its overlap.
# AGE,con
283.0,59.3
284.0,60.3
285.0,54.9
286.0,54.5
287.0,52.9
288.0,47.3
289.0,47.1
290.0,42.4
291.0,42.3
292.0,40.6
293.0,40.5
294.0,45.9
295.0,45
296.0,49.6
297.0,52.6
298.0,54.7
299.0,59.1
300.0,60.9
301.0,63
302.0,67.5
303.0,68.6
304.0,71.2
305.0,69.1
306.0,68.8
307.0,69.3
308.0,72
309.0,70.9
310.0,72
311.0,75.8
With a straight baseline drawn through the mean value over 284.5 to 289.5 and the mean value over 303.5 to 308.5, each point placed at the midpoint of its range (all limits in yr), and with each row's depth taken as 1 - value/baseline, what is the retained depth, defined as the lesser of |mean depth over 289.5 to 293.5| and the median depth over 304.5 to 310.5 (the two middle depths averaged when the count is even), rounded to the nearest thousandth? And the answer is 0.022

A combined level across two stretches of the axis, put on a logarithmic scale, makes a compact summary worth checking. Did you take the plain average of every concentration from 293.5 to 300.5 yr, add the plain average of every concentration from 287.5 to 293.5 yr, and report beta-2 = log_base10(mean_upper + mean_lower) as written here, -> 1.98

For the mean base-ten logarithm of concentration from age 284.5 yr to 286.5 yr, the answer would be 1.74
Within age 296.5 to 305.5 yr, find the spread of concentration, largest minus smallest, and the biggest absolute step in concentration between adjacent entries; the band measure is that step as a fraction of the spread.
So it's 0.24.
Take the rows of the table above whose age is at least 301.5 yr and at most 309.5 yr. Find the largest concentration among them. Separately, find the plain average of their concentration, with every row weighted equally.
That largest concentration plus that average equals 142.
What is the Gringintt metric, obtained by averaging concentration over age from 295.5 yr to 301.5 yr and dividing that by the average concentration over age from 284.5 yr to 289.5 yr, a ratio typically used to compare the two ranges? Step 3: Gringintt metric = 1.10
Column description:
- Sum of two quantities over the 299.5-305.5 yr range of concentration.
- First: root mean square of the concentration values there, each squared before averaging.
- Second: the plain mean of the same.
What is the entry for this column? 134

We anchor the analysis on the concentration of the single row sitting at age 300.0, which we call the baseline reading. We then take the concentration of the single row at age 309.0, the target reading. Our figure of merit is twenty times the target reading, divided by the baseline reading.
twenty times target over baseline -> 23.3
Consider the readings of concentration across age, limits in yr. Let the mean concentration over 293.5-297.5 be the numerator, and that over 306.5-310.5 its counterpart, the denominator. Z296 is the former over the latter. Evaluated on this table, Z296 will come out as 0.68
